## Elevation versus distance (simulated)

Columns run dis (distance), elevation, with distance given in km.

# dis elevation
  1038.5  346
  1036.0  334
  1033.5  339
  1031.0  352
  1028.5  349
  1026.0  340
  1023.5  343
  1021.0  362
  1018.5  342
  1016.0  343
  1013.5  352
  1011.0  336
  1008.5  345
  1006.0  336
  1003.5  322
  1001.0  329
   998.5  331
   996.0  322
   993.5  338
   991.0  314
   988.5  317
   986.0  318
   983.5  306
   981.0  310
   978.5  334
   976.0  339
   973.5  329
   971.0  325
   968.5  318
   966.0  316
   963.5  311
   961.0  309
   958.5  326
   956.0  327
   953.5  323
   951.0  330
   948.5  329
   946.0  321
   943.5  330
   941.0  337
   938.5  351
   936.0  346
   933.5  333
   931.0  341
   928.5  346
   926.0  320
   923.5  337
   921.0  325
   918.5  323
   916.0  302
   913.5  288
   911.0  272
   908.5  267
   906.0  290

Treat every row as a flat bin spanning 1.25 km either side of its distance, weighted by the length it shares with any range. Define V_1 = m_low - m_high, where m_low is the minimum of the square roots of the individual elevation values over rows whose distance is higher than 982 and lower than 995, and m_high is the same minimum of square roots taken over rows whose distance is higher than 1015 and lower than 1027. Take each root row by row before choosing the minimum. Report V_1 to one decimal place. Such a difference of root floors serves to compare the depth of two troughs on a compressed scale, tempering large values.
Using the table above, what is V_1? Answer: -0.9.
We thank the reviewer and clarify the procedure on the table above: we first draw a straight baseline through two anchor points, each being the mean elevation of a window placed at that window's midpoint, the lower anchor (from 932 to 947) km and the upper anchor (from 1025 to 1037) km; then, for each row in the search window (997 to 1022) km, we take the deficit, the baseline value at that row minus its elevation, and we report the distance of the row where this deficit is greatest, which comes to 1003.5 km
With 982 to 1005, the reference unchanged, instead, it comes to 983.5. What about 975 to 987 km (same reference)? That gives 983.5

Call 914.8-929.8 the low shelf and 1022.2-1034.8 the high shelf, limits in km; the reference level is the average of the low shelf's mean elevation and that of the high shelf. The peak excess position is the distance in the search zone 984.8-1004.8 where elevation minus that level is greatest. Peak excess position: 993.5 km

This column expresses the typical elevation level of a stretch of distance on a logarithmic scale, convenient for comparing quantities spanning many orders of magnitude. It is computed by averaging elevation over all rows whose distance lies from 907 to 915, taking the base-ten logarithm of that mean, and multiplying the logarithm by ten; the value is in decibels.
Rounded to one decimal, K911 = 24.4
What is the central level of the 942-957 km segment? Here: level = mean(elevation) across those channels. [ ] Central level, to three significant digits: 327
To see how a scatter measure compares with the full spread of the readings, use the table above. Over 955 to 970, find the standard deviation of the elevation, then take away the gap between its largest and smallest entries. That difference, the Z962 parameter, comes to -11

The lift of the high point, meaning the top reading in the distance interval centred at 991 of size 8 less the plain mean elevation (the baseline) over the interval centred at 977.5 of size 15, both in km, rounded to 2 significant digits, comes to 14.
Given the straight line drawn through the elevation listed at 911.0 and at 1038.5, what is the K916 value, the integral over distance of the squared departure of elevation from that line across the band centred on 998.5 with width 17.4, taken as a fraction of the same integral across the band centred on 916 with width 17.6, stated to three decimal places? 0.061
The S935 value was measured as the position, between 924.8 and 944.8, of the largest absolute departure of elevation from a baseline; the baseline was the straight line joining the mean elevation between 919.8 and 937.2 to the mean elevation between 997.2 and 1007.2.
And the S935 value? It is 938.5 km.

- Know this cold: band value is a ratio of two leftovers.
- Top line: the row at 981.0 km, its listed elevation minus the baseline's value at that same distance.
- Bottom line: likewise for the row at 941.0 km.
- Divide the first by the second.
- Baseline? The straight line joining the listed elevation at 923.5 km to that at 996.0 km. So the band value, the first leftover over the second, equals -4.2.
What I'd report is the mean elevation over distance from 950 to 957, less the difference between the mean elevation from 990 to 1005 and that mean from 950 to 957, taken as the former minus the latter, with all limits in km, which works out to 327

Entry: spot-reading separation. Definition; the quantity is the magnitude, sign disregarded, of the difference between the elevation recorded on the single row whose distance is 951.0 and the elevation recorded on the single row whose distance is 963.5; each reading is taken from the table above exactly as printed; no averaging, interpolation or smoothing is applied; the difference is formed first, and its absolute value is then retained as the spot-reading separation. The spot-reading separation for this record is 19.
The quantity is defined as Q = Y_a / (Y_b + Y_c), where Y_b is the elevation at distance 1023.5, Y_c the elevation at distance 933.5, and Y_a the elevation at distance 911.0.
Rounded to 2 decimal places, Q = 0.40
